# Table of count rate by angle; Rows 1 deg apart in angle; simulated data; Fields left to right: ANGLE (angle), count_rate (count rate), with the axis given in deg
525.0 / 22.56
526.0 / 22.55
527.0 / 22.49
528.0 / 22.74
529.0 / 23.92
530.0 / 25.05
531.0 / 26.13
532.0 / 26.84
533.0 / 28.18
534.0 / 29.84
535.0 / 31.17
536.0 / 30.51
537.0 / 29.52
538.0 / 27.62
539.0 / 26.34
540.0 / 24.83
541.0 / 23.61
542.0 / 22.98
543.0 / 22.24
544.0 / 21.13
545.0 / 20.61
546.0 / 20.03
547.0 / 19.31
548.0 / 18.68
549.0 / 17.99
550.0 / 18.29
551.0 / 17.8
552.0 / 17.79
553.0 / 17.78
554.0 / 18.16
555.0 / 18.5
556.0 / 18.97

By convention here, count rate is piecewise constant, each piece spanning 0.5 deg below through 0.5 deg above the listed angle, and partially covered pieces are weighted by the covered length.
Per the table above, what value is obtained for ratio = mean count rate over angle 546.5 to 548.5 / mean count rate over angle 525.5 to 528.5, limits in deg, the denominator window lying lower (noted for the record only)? 0.84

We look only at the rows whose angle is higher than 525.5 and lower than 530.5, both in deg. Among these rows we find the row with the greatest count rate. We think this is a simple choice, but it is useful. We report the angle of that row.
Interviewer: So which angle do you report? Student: 530.0 deg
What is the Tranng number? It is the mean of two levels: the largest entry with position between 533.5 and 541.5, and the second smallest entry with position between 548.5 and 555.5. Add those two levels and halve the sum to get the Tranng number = 24.5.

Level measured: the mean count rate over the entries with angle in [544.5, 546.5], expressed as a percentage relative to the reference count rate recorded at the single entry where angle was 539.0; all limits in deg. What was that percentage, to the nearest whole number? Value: 77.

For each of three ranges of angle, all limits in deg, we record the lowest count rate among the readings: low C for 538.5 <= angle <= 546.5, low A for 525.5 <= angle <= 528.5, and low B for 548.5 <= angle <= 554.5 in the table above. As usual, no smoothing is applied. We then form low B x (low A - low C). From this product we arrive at 44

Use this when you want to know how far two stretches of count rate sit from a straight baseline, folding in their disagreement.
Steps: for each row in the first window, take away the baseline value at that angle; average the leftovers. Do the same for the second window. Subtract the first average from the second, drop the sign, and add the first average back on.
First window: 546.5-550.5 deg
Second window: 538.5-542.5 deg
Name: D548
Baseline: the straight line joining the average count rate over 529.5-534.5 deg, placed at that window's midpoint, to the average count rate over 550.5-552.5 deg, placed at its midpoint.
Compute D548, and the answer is 1.3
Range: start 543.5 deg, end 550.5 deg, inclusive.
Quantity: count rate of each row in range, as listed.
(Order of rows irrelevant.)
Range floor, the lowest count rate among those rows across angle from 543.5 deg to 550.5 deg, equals 17.99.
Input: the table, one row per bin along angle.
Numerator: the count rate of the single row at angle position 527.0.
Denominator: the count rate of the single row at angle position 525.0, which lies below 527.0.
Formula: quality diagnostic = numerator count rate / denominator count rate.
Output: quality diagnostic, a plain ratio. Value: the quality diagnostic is 1.00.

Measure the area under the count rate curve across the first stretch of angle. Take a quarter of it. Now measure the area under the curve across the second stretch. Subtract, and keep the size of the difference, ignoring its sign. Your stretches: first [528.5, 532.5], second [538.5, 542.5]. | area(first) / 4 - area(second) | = 72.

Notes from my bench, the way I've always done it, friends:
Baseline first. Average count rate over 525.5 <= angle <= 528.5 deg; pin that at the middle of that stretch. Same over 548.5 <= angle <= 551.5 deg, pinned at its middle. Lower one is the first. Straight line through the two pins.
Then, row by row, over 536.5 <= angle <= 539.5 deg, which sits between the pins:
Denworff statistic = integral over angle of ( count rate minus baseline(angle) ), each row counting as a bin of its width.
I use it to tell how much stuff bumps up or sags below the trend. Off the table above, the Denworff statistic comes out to 22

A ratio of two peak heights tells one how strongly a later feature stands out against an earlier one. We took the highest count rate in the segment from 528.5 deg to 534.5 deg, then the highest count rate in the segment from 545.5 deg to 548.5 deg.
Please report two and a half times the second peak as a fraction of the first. 1.68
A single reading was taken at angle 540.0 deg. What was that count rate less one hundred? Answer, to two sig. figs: -75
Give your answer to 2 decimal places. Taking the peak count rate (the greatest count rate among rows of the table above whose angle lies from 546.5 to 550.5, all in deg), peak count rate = 19.31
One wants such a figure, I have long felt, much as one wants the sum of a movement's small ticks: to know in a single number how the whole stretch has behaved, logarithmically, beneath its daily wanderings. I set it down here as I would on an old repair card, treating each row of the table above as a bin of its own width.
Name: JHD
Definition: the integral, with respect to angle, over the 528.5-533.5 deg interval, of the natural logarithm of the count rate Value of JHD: 16.3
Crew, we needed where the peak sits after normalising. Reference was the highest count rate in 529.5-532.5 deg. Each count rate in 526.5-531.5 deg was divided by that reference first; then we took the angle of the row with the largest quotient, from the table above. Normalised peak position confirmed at 531.0 deg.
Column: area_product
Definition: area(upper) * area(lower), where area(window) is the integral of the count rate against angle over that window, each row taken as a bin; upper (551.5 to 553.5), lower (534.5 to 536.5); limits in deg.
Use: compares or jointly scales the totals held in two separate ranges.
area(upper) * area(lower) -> 2194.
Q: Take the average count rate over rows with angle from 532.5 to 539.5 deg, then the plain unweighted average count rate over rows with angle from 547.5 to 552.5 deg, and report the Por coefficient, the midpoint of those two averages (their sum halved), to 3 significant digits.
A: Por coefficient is 23.6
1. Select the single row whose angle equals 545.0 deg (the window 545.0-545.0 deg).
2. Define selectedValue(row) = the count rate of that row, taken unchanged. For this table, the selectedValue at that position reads 20.61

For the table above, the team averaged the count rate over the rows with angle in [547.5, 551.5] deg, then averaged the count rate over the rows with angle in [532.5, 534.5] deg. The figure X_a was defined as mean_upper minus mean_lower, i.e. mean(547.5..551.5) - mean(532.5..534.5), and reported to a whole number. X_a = -11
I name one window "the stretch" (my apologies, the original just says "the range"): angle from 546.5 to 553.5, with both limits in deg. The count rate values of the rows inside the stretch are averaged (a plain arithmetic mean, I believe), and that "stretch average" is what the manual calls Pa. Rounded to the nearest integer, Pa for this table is 18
